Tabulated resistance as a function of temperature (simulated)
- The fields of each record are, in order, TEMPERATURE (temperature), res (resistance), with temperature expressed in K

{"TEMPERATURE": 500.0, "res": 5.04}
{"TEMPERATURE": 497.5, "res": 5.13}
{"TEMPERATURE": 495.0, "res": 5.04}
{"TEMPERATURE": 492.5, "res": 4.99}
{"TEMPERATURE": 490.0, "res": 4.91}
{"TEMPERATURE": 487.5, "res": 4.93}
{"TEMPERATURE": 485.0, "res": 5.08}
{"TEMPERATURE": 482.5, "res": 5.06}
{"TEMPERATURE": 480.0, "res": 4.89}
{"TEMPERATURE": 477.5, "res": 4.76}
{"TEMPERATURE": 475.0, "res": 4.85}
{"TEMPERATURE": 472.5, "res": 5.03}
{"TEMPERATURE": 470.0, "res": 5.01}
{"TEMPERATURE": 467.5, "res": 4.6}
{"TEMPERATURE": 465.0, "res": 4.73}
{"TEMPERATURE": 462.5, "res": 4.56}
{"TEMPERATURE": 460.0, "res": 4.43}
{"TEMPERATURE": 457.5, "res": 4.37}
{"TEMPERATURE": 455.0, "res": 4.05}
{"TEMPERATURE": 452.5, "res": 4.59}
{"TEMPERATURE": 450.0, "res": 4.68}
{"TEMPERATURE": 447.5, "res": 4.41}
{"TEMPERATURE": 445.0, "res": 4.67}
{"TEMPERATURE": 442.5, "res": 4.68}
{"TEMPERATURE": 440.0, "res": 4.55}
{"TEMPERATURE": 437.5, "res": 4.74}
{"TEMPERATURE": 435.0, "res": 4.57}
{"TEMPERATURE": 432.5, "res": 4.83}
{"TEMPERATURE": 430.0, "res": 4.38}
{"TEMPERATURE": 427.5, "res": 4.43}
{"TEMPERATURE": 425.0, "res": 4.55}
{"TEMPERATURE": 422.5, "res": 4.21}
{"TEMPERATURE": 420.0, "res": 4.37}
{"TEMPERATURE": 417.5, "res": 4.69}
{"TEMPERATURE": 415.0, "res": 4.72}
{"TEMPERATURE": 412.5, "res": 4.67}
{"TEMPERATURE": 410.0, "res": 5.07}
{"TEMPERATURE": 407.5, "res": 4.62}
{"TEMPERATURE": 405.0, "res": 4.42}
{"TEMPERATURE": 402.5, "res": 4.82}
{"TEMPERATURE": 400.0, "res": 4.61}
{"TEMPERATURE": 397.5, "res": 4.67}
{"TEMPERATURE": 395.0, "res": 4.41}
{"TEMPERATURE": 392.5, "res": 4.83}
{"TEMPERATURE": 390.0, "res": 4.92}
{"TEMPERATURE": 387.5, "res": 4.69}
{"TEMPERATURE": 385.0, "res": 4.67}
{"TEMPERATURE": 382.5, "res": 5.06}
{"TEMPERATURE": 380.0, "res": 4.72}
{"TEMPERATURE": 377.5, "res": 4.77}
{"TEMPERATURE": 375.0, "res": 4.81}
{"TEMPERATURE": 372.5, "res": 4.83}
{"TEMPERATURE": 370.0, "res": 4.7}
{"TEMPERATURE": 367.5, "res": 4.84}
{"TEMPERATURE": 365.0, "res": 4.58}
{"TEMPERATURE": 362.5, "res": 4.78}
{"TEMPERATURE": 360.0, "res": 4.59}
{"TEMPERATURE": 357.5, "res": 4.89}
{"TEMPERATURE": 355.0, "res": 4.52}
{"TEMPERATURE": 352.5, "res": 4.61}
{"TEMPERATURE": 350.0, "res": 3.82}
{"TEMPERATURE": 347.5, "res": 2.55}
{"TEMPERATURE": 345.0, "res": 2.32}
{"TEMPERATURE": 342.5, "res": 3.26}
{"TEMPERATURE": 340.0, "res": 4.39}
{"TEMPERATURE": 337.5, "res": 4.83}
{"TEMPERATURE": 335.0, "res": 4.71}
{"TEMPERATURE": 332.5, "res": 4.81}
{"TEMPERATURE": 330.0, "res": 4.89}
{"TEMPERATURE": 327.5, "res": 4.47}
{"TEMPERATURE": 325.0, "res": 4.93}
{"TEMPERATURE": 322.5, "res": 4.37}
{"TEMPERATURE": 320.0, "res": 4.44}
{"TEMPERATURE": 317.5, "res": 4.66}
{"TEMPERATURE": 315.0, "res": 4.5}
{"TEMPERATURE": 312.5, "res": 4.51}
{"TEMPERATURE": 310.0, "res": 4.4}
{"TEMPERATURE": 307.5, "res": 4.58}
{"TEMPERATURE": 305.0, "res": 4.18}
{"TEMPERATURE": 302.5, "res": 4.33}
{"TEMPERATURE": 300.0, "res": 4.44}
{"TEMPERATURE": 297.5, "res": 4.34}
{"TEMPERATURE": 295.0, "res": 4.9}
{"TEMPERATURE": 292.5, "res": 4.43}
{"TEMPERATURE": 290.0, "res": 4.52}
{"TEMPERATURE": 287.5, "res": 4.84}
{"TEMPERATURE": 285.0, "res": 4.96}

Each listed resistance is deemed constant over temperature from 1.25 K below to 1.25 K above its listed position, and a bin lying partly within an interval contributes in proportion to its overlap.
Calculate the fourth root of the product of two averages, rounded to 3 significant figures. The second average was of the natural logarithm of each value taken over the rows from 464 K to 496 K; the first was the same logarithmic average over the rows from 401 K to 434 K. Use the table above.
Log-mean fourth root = 1.25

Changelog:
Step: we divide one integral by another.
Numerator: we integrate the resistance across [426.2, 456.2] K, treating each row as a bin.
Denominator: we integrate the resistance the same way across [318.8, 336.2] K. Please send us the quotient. 1.7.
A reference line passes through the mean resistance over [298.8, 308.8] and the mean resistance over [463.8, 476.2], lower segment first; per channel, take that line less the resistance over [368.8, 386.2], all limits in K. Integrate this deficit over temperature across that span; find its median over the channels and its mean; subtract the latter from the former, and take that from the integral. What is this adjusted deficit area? -3.6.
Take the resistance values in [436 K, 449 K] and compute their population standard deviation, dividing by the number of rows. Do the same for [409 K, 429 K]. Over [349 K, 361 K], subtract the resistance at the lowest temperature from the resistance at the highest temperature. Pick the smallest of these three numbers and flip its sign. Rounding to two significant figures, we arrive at -0.12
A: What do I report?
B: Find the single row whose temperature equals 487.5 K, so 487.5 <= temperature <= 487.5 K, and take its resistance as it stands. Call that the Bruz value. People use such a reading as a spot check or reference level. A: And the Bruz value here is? 4.93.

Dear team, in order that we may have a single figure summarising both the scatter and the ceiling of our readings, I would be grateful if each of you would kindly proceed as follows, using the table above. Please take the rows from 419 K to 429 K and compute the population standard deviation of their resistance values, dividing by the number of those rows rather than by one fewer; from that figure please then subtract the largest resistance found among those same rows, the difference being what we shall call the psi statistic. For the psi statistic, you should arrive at -4.43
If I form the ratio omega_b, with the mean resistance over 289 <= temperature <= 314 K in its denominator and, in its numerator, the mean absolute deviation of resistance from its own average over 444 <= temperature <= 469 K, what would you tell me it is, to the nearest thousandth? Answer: 0.035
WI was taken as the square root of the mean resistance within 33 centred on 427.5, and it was 2.14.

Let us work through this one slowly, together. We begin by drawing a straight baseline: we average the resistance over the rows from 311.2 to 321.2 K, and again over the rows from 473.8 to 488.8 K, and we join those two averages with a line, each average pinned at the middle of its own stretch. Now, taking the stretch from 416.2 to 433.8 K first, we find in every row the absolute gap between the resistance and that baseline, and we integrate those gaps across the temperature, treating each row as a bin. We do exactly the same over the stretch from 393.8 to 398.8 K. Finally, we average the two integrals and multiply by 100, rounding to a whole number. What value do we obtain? 311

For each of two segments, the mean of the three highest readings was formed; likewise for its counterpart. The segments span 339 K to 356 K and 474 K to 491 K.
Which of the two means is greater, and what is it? 5.02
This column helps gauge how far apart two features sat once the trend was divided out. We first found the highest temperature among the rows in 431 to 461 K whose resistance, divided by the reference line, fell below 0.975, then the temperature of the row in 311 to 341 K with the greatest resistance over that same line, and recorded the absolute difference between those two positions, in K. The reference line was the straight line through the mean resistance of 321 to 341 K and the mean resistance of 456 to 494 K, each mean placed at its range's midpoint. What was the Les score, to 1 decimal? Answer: 135.0 K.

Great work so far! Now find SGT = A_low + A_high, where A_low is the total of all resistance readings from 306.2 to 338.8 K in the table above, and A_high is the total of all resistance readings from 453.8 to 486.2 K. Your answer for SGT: 122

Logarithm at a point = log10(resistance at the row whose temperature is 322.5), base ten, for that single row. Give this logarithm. 0.640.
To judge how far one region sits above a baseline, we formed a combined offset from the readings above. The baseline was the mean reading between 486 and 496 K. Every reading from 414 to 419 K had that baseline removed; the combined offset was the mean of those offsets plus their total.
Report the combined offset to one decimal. -0.8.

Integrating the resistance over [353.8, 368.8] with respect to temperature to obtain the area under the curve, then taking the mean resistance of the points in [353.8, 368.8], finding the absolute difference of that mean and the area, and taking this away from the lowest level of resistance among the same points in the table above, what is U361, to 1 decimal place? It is -61.3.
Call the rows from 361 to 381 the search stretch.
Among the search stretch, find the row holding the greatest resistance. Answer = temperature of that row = 367.5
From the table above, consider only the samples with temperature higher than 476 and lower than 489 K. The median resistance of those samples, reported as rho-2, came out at 4.93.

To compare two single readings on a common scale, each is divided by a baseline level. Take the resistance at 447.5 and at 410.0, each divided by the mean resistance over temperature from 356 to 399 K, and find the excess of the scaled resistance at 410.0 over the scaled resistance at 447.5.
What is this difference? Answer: 0.14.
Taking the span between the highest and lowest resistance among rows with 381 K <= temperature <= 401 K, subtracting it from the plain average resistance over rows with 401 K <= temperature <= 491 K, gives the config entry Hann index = 4.01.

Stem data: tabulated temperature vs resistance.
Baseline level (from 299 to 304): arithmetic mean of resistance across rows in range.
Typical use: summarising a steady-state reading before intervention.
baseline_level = 4.4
